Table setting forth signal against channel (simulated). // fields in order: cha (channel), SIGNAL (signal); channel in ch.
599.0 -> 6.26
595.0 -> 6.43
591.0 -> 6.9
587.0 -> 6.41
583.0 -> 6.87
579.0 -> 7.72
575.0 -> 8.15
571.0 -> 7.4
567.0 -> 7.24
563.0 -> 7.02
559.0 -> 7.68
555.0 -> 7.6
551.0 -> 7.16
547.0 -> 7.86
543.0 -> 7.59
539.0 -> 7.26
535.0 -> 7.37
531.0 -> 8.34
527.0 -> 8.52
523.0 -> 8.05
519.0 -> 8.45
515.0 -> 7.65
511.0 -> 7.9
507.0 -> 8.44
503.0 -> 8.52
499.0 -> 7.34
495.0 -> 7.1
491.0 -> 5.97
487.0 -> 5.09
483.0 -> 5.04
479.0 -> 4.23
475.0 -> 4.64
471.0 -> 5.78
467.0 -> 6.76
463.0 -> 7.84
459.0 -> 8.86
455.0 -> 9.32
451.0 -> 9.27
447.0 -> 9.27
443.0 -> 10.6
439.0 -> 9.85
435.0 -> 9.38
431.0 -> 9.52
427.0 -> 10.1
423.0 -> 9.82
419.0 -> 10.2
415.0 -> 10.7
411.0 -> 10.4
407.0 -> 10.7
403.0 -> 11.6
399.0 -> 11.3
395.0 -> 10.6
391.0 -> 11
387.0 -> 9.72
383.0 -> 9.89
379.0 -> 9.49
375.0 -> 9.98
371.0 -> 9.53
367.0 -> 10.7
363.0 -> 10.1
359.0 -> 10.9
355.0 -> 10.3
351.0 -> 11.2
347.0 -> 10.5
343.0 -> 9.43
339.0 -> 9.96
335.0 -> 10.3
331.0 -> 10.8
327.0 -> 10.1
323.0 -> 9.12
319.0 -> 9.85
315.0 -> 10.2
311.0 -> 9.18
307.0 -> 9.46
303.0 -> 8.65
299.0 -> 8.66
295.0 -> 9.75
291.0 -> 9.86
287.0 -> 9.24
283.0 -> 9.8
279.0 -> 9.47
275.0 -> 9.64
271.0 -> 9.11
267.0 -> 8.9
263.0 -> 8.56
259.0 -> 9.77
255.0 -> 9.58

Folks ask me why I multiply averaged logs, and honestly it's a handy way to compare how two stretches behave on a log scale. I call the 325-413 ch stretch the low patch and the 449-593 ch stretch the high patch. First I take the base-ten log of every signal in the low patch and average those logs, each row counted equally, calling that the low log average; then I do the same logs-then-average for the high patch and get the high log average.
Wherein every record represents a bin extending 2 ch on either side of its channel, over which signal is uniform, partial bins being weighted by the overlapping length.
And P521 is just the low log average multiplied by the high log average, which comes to 0.87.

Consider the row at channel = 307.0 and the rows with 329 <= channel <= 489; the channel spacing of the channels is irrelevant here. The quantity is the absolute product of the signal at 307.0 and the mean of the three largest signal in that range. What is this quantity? 108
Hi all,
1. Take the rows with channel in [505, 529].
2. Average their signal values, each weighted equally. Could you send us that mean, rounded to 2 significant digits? 8.2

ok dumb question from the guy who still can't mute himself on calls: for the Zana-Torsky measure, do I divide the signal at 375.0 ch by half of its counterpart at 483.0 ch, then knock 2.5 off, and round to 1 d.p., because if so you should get 1.5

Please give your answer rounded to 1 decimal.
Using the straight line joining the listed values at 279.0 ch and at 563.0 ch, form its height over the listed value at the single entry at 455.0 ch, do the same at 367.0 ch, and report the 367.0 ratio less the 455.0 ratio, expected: 0.0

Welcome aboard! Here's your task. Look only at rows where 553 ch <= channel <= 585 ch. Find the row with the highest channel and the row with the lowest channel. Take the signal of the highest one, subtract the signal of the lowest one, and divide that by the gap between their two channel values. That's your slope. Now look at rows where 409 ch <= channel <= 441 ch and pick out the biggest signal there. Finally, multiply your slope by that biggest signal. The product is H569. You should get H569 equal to -0.28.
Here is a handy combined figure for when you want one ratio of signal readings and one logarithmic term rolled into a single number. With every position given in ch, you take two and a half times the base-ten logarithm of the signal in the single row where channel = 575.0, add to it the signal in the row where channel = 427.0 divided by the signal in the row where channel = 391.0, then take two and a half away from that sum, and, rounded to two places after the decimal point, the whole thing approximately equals 0.70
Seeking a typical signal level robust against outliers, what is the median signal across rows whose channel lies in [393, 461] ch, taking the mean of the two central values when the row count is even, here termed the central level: 10.1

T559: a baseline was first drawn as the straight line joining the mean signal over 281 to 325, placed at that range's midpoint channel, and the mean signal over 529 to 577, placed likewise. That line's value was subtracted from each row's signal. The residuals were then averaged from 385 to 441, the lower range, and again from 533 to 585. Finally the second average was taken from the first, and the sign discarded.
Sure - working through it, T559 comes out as 1.8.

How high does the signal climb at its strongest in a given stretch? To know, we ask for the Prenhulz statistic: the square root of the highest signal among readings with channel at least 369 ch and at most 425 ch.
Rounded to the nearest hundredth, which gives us 3.41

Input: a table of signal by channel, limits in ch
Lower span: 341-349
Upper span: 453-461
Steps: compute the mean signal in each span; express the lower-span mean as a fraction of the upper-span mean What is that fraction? 1.10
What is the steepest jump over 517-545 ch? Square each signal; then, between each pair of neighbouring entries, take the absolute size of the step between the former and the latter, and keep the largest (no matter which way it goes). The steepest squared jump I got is 15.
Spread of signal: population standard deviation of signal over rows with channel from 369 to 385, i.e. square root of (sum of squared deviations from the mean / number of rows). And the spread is 0.22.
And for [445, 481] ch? 1.93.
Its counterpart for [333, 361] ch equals 0.54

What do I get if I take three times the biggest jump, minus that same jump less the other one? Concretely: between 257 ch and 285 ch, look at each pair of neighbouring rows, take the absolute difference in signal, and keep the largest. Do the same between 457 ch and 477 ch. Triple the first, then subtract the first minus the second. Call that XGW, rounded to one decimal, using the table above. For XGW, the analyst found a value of 3.6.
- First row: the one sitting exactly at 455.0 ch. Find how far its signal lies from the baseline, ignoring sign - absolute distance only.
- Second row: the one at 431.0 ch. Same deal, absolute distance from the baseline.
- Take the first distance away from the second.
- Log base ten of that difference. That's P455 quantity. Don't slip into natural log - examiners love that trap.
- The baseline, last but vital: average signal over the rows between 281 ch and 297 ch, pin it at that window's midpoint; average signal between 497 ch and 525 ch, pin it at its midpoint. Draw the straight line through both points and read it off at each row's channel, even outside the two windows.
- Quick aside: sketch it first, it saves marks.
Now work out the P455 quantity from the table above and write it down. -1.6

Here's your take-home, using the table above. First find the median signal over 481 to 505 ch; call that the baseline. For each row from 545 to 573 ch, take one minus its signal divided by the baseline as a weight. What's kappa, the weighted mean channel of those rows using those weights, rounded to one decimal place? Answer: 557.8 ch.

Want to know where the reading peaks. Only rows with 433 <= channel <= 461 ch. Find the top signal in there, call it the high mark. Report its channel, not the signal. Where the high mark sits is 443.0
